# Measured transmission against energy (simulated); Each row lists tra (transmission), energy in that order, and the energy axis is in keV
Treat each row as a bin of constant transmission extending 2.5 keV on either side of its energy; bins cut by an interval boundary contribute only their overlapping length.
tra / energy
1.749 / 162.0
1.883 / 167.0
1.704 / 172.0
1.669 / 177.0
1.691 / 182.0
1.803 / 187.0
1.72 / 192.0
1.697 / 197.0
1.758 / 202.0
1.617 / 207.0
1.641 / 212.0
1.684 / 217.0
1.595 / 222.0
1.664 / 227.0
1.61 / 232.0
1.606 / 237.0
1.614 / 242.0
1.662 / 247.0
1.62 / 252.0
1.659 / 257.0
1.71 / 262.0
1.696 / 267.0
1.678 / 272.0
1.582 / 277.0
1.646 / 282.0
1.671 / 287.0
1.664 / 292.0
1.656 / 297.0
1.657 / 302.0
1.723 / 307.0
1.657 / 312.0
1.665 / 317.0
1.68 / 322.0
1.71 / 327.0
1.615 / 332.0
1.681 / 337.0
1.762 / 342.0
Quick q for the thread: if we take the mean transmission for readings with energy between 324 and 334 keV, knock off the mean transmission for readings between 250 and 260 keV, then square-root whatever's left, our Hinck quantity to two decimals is 0.15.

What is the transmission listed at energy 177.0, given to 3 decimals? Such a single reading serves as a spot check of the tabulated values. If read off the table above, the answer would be 1.669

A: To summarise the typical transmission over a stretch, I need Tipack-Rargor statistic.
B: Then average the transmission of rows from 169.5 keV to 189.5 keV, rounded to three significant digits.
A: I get 1.72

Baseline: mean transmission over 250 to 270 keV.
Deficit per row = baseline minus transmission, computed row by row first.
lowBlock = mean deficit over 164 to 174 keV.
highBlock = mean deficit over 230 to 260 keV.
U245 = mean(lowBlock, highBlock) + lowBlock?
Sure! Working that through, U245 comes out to -0.16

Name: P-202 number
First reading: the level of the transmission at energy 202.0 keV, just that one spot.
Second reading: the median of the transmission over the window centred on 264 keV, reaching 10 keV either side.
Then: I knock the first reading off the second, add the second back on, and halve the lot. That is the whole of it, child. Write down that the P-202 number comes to 0.808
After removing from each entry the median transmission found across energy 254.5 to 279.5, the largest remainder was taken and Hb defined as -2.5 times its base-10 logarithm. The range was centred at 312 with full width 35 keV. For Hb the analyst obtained 3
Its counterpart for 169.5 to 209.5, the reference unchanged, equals 2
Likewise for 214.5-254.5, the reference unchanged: 6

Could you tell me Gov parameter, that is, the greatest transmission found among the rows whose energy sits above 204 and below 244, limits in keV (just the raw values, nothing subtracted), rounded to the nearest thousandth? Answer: 1.684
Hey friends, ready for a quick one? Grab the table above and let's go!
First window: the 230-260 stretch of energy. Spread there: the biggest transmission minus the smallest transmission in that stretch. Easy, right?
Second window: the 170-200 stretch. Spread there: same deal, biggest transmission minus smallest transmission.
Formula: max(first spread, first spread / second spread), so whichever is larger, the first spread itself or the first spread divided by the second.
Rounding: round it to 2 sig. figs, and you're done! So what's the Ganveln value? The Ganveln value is 0.42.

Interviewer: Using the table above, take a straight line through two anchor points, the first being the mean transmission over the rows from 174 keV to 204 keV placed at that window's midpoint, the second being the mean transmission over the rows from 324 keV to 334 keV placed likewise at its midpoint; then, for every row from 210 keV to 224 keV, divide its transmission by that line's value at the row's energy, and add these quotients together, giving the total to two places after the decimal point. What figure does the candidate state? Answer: 2.88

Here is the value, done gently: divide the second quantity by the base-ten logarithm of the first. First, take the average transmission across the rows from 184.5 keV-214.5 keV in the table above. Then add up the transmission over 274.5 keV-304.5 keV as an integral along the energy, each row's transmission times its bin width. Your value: 213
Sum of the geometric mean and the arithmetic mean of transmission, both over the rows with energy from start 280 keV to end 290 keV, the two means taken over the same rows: 3.32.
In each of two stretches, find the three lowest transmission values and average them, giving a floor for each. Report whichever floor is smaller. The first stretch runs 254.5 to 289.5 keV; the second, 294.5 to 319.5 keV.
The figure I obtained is 1.629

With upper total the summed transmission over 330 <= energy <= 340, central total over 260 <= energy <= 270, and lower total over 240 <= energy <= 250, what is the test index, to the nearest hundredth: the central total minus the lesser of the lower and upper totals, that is 0.13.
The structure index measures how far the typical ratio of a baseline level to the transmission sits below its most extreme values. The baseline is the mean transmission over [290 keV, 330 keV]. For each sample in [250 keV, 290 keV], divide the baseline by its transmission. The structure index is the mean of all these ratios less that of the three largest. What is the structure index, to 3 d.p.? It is -0.026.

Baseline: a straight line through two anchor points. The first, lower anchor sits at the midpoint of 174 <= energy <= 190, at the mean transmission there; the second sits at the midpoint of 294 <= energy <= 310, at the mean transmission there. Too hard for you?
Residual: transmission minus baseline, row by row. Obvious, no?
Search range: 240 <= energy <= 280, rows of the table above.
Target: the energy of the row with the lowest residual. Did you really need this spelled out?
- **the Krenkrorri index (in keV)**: 277.0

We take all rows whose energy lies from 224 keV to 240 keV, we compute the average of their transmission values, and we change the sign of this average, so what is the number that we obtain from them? -1.63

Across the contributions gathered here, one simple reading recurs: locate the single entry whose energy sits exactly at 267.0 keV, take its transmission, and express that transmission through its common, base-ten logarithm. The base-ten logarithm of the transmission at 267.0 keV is 0.229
